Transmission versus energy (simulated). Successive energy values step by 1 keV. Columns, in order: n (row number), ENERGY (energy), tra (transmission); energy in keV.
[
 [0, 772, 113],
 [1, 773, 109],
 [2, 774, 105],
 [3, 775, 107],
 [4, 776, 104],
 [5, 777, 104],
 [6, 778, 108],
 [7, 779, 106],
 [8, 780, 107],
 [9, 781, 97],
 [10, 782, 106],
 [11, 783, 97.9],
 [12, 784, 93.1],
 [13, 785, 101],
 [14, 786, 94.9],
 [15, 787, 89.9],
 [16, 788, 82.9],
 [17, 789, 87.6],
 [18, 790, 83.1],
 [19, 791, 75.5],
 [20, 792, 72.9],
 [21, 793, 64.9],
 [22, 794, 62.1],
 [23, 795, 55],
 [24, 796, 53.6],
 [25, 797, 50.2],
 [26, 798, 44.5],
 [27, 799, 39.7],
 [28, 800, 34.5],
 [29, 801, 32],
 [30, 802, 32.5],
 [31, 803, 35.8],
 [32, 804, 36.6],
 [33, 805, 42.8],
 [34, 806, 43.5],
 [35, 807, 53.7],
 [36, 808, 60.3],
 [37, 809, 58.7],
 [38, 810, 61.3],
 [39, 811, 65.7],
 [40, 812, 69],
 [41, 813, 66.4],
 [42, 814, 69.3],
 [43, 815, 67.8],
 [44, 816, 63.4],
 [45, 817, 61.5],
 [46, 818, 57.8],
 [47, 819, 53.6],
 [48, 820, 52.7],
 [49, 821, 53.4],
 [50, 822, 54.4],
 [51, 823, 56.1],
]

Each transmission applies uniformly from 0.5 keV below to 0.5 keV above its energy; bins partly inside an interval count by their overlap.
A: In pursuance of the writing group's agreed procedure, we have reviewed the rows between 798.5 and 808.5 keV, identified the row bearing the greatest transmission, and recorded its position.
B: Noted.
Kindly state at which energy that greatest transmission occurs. 808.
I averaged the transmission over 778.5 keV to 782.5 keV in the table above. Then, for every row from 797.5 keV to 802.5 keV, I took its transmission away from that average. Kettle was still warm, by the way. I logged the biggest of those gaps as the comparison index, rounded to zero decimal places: 72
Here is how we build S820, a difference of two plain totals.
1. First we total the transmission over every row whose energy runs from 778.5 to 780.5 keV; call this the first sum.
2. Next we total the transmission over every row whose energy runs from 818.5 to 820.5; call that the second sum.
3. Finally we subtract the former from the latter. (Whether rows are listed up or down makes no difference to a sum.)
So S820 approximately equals -107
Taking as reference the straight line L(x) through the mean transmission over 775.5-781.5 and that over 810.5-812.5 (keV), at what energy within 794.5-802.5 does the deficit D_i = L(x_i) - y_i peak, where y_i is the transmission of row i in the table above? 801 keV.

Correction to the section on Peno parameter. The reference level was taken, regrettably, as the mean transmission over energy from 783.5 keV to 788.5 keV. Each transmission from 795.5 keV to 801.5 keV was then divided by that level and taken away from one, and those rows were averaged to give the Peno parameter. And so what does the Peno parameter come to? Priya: 0.54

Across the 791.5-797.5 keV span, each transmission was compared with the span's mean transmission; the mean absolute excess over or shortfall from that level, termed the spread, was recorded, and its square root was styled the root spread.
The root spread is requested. 2.62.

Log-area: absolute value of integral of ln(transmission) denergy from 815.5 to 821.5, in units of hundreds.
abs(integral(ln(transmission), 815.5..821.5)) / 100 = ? 0.24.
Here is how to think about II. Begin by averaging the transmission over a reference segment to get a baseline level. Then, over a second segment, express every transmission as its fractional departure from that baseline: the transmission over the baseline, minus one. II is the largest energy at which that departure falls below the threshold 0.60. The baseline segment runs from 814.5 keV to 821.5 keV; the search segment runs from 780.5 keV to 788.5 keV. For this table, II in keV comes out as 788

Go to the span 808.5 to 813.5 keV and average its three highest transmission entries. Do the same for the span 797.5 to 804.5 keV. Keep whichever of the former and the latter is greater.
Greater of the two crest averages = 67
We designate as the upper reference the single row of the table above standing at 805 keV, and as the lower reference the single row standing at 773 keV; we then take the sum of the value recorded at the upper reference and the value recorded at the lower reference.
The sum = 152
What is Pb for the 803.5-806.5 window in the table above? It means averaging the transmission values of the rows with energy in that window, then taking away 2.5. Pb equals 38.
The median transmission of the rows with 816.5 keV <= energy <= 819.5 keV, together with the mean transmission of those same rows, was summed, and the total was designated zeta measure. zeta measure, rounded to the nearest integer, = 115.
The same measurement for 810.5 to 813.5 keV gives 133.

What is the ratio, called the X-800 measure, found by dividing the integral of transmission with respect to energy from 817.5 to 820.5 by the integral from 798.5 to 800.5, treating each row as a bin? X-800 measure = 2.2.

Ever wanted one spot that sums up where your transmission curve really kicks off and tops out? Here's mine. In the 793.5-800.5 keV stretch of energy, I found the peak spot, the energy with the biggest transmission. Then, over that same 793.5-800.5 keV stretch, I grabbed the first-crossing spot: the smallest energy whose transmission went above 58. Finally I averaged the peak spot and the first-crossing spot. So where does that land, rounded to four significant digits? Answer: 794.0 keV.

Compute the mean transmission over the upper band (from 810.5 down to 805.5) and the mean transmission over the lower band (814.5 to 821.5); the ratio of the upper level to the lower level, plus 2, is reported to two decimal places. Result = 2.95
